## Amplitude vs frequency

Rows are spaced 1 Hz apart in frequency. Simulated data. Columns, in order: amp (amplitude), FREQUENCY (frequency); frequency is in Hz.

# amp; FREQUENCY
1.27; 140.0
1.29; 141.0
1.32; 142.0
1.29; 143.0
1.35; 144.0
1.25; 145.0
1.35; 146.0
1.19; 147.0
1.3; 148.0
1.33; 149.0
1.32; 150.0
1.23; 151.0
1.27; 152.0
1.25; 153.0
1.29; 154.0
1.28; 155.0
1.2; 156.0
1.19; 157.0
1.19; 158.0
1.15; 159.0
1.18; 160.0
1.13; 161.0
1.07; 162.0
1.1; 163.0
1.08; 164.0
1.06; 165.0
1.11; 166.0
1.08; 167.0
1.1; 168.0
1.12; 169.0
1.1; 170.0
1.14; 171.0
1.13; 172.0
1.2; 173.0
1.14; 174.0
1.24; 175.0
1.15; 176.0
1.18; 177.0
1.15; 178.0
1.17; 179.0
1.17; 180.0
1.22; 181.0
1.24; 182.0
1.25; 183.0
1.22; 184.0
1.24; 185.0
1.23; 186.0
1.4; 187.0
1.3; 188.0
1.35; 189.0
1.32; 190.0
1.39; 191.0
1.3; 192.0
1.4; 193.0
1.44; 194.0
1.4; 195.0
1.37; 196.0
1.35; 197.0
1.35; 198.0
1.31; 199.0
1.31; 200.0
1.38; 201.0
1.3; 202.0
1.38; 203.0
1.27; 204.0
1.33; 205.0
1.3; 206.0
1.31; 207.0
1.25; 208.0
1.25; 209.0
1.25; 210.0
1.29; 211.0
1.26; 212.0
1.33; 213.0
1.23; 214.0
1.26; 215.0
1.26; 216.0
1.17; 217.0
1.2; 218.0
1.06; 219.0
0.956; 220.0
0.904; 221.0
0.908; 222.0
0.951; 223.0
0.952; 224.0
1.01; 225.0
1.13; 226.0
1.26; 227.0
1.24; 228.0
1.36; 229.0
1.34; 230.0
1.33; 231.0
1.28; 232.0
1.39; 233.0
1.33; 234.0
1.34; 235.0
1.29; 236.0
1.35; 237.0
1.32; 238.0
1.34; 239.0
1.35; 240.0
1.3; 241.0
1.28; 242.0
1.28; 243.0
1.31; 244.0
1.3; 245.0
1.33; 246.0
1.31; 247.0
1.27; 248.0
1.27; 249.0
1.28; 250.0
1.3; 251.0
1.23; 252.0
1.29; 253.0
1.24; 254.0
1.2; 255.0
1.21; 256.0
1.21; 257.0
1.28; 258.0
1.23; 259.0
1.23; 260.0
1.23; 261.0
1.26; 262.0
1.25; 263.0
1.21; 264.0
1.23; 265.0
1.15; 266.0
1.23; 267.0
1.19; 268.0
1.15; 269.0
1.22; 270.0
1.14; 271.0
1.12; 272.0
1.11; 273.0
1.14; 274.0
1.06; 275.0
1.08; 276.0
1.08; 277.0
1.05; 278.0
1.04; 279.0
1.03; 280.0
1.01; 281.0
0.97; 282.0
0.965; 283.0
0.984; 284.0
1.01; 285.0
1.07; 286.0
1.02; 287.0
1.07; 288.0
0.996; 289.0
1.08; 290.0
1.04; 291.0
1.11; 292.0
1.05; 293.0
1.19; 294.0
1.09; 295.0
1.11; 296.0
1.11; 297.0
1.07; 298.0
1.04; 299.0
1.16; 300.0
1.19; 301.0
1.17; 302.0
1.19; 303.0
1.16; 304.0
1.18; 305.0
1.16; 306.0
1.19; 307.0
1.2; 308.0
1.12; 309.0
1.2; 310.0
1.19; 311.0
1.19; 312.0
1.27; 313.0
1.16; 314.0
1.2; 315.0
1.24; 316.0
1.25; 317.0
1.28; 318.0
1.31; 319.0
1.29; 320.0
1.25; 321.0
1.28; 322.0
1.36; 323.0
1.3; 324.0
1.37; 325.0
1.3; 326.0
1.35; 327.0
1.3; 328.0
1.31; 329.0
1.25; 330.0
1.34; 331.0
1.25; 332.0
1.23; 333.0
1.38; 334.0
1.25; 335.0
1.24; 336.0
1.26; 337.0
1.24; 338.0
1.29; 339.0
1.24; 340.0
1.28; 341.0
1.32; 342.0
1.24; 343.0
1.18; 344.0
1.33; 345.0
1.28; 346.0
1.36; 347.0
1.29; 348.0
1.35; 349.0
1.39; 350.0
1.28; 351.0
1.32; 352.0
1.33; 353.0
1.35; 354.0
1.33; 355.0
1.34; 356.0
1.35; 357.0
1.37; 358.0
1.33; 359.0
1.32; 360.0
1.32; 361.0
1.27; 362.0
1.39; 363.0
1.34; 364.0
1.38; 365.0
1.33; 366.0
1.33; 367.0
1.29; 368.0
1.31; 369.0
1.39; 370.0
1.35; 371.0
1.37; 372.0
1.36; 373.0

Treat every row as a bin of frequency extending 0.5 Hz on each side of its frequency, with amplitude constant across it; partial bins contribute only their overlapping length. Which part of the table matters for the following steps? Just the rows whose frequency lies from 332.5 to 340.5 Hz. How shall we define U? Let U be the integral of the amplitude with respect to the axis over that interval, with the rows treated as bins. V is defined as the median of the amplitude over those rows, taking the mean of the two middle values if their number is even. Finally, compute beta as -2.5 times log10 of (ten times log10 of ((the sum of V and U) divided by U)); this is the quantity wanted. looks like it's 0.7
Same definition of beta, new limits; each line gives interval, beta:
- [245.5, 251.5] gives 0.4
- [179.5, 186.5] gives 0.6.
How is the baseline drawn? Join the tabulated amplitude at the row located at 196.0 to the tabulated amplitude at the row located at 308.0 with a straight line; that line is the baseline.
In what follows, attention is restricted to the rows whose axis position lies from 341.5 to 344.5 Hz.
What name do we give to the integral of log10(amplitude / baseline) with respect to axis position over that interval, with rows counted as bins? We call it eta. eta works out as 0.11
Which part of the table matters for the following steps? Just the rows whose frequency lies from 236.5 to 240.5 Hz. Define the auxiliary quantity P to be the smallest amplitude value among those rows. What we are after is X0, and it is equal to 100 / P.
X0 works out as 75.8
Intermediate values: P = 1.32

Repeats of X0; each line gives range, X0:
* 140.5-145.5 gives 80.0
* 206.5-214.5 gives 81.3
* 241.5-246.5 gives 78.1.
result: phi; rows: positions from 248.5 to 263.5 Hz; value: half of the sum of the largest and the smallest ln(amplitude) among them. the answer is 0.22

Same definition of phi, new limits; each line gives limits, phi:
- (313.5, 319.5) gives 0.21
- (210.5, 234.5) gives 0.11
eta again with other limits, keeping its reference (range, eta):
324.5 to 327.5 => 0.17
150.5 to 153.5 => -0.18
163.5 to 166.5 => -0.35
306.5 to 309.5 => -0.03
